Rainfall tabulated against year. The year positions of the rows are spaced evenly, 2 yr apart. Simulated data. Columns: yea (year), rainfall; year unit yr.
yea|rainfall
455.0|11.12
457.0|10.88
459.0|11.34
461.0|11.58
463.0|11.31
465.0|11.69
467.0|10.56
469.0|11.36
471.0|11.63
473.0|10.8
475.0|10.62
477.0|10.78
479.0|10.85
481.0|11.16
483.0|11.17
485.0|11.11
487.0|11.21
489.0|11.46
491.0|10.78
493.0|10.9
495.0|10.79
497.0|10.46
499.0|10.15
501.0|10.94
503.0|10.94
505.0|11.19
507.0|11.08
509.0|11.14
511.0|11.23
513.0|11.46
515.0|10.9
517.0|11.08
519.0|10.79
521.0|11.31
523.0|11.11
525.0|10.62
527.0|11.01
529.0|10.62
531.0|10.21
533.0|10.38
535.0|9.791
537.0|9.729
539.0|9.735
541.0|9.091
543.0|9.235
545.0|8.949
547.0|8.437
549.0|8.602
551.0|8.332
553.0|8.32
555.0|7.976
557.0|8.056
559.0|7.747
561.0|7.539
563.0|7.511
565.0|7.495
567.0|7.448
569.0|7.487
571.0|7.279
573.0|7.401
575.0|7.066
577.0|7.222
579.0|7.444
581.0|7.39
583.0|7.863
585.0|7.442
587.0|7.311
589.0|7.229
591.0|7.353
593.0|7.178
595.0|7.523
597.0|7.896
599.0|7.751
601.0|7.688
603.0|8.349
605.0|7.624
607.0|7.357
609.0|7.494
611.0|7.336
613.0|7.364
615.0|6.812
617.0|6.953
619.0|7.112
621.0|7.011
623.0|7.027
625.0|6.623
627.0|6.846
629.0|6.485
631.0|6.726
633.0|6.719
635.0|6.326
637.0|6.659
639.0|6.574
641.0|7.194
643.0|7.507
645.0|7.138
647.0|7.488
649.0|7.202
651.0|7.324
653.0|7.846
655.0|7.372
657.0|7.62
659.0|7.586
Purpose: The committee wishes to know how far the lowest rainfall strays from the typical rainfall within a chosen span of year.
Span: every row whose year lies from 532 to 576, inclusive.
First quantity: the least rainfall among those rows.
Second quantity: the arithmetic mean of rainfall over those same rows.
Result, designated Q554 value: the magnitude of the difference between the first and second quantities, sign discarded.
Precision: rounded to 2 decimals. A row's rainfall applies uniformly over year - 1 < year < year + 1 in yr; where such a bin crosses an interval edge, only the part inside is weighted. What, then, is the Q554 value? 1.28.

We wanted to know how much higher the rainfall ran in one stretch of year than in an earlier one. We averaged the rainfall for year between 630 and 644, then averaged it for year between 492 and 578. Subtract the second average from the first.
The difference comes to -2.7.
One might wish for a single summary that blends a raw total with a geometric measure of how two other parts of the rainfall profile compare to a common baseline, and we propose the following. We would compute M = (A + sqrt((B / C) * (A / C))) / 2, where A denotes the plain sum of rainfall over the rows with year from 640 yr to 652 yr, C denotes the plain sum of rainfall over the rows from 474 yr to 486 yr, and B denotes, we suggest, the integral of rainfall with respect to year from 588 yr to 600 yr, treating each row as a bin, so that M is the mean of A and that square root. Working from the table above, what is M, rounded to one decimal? 22.4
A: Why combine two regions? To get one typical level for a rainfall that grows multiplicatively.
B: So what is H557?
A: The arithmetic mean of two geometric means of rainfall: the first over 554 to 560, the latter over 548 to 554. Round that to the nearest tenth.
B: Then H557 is 8.2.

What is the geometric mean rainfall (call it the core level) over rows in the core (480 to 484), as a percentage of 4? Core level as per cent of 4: 279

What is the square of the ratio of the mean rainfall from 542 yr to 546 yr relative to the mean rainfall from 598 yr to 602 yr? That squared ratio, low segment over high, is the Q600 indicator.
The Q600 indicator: 1.39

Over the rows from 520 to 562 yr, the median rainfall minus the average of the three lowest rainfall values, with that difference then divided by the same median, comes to 0.16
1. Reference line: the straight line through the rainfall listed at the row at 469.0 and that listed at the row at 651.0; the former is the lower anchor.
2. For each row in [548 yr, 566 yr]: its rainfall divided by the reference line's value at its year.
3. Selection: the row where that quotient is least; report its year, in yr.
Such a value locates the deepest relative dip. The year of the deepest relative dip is 561.0 yr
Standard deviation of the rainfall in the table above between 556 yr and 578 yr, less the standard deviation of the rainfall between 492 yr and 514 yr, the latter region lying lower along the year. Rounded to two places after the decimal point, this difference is -0.10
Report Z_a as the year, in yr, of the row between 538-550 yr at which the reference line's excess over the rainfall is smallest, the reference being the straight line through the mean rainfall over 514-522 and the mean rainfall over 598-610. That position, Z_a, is 539.0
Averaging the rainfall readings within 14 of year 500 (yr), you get 11.0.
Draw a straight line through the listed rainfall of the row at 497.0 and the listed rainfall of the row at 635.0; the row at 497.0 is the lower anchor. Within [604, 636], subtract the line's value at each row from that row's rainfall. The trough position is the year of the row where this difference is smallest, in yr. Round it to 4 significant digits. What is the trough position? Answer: 615.0 yr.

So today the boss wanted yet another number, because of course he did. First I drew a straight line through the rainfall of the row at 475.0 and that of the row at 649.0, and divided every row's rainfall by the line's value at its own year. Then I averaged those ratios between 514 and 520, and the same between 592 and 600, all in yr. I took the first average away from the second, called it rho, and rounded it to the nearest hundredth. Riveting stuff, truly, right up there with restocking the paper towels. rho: -0.19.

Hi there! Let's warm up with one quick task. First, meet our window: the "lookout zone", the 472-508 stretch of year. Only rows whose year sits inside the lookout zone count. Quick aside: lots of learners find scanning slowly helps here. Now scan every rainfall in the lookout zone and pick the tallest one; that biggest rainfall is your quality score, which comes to 11.46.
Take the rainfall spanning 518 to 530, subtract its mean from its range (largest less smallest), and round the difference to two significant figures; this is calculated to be -10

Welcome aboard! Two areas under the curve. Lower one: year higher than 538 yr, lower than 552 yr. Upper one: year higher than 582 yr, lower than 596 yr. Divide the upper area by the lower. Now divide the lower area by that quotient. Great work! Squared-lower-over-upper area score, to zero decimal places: 150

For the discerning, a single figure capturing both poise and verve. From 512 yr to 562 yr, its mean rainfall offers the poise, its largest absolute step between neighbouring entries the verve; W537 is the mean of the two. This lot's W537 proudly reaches 5.1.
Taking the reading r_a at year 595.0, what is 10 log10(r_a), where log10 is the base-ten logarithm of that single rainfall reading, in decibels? 8.8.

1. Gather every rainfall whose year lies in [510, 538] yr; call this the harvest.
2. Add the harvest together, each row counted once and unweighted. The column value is 150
